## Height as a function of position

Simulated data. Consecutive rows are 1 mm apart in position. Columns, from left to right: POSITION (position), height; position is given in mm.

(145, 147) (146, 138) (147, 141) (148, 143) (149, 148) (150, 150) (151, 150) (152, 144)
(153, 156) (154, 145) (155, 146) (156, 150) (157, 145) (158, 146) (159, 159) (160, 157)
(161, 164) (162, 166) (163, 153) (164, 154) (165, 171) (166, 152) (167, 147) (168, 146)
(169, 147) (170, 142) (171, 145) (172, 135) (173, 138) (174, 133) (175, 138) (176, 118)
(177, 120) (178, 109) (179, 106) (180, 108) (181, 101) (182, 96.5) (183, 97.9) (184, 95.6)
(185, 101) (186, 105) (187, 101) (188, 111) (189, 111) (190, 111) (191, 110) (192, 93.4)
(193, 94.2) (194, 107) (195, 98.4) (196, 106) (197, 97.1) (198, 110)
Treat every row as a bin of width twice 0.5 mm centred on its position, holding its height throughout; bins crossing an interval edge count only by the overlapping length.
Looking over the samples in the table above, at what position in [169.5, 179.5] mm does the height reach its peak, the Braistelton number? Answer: 171 mm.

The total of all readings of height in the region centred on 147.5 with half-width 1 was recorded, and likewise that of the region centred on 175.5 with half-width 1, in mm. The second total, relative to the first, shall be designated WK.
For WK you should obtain 0.90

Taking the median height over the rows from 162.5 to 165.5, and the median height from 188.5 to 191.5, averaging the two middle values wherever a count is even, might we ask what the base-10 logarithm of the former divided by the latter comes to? 0.14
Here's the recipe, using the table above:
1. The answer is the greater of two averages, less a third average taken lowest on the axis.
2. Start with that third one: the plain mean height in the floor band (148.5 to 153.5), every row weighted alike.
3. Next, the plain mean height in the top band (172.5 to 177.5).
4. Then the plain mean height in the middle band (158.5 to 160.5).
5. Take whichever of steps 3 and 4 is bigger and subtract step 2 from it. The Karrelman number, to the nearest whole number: 8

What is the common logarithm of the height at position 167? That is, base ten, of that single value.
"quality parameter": 2.17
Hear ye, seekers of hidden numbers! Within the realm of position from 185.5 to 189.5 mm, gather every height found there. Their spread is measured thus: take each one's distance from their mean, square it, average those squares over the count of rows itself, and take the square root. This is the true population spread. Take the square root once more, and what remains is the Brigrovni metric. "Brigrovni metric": 2.1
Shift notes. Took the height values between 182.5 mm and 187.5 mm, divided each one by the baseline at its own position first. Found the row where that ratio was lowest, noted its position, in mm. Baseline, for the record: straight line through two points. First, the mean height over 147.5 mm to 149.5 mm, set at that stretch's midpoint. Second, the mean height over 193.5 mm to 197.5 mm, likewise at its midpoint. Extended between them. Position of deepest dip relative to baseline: 184 mm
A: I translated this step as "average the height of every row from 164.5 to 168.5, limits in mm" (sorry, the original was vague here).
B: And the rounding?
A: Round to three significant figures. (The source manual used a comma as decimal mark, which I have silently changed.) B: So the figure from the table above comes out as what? 154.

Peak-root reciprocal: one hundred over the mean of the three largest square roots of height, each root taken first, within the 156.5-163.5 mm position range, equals 7.8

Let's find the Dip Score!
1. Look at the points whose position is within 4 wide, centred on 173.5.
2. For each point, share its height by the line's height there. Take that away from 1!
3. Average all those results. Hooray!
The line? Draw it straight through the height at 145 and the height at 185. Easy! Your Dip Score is -0.19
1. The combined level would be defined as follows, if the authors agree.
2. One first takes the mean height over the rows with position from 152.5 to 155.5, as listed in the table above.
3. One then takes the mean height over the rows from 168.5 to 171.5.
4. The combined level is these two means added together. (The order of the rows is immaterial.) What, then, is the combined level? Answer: 294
